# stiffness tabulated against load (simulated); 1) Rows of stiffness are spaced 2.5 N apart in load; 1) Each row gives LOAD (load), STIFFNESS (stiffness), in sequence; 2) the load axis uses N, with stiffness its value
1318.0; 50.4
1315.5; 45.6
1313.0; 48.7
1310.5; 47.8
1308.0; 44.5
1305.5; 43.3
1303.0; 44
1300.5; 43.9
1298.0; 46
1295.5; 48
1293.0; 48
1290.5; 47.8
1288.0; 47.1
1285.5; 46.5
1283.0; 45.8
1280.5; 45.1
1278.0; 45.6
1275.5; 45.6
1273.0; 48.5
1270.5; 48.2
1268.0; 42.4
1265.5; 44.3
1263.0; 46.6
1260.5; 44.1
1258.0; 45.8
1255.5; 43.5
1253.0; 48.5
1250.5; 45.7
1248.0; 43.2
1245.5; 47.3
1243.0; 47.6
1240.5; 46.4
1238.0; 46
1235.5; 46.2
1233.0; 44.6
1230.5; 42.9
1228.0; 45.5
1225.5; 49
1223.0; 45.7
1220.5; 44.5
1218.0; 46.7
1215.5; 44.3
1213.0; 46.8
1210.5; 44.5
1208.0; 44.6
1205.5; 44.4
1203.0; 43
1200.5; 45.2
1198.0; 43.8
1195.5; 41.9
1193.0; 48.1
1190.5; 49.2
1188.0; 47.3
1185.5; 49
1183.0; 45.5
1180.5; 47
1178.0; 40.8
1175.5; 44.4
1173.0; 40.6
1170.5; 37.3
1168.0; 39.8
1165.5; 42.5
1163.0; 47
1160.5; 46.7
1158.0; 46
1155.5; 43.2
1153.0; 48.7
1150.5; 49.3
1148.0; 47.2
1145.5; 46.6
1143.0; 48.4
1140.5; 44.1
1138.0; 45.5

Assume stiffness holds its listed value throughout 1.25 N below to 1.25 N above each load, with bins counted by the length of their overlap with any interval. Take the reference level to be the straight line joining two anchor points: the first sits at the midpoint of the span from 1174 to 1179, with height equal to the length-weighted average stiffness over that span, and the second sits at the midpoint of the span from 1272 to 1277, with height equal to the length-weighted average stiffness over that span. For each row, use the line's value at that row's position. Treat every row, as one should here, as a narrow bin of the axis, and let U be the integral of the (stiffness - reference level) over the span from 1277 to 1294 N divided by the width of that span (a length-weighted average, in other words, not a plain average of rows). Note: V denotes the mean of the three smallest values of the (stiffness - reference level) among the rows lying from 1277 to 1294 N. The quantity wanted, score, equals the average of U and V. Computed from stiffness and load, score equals -1.3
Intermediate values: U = -0.8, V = -1.7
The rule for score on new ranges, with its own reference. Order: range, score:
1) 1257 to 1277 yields -1.9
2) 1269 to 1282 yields -1.0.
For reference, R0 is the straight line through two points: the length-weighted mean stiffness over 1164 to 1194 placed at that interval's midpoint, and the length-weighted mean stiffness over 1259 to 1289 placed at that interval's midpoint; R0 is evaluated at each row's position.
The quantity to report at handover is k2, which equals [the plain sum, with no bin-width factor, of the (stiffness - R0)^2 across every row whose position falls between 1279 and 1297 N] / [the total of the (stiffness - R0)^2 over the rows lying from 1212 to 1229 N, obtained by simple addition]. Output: 0.50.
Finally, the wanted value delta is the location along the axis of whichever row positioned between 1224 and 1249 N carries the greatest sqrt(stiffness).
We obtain 1225.5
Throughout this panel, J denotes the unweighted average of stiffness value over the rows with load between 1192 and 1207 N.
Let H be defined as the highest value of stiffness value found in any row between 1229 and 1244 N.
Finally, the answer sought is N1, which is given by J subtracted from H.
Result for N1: 3.2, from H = 47.6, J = 44.4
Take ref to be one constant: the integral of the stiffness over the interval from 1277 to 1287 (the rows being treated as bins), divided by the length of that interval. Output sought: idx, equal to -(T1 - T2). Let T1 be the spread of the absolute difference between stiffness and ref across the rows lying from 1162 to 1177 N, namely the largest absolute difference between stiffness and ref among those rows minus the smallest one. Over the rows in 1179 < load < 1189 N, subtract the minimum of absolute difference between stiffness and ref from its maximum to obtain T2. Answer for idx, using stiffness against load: -4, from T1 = 7.3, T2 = 2.9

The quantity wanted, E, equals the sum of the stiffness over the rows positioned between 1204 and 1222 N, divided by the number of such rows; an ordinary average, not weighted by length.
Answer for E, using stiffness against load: 45.1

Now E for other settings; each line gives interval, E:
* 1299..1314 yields 45.4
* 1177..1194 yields 46.7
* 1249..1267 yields 45.5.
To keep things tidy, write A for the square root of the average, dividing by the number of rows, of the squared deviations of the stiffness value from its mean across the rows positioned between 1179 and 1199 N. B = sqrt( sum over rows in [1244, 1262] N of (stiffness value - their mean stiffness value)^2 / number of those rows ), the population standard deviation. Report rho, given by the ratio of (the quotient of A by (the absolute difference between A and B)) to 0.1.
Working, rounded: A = 2.4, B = 1.84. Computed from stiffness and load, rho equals 42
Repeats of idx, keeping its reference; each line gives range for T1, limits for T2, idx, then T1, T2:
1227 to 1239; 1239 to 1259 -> 0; 2.7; 2.7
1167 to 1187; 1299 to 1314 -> -7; 8.2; 1.6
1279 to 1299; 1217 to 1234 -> 1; 2.2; 3.1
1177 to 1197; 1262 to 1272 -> -2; 4.7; 2.6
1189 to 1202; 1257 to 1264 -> -2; 3.3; 1.7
